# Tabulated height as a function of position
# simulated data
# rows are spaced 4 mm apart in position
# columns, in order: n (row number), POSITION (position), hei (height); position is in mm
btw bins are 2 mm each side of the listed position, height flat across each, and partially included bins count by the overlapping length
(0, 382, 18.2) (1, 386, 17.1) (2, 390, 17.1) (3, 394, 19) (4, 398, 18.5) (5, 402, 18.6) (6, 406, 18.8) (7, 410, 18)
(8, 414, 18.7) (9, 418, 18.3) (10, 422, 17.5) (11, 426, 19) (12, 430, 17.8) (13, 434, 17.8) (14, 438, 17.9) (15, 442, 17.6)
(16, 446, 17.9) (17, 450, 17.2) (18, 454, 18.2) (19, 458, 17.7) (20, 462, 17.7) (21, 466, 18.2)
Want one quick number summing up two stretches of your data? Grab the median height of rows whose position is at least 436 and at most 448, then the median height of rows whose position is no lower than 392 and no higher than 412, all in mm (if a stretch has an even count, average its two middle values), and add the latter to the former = 36.5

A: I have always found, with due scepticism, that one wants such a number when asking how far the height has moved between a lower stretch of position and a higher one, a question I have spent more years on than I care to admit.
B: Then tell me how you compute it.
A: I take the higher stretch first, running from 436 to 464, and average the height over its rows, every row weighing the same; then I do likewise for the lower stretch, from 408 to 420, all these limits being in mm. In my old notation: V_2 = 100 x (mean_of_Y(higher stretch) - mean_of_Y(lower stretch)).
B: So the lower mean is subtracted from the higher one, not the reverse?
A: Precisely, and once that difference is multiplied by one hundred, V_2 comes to -59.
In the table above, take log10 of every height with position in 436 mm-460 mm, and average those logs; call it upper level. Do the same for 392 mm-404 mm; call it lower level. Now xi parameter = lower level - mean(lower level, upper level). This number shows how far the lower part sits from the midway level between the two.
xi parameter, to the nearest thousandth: 0.011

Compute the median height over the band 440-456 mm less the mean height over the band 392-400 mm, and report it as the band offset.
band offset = -1.00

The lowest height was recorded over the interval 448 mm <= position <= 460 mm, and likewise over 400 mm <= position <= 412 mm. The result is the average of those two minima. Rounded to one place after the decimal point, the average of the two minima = 17.6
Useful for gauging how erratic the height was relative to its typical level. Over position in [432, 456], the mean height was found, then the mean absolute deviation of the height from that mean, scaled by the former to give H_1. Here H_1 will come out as 0.014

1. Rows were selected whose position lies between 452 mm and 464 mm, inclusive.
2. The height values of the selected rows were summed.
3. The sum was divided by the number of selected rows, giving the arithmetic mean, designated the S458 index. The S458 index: 17.9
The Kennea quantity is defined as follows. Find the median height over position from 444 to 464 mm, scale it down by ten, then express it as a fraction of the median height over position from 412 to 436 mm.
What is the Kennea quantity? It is 0.0981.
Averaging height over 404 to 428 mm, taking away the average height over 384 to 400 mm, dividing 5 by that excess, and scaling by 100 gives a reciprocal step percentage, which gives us 1091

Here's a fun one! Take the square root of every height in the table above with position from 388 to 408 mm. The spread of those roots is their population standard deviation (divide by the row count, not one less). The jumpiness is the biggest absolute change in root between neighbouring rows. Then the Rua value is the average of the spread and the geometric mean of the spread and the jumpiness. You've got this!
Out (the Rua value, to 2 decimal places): 0.11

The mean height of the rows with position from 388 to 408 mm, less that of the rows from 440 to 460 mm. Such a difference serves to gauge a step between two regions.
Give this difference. 0.7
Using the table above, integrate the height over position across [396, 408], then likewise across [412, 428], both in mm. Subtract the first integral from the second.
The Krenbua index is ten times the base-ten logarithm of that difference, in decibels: 18.5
